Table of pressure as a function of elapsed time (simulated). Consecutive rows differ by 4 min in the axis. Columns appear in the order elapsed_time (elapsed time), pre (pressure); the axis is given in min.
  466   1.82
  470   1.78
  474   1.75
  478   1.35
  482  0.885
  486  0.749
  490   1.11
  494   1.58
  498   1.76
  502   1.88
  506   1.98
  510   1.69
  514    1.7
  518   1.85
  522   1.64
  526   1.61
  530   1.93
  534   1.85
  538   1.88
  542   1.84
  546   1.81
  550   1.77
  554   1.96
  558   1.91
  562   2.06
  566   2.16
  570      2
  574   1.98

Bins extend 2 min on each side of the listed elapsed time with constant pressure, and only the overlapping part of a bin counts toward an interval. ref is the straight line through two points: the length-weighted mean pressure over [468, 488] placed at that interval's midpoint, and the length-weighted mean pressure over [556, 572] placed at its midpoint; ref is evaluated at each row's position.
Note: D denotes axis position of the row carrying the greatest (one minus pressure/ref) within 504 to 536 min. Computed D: 526 min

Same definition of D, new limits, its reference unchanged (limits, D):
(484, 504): 486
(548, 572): 550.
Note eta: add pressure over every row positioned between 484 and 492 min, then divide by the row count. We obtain 0.93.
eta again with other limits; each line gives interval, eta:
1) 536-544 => 1.86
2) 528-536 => 1.89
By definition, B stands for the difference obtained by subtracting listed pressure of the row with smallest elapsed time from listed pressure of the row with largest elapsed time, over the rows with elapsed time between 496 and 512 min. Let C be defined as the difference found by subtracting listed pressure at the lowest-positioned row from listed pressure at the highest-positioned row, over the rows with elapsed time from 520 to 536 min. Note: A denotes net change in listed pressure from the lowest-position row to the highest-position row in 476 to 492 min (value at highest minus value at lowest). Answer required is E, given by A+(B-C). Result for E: -0.5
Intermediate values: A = -0.24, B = -0.1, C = 0.2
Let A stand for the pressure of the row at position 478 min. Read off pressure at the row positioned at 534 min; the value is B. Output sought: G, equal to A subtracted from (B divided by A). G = 0.0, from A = 1.35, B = 1.85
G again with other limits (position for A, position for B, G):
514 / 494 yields -0.8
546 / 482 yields -1.3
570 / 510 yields -1.2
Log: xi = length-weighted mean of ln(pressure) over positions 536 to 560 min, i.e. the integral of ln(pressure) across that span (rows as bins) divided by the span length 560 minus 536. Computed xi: 0.621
